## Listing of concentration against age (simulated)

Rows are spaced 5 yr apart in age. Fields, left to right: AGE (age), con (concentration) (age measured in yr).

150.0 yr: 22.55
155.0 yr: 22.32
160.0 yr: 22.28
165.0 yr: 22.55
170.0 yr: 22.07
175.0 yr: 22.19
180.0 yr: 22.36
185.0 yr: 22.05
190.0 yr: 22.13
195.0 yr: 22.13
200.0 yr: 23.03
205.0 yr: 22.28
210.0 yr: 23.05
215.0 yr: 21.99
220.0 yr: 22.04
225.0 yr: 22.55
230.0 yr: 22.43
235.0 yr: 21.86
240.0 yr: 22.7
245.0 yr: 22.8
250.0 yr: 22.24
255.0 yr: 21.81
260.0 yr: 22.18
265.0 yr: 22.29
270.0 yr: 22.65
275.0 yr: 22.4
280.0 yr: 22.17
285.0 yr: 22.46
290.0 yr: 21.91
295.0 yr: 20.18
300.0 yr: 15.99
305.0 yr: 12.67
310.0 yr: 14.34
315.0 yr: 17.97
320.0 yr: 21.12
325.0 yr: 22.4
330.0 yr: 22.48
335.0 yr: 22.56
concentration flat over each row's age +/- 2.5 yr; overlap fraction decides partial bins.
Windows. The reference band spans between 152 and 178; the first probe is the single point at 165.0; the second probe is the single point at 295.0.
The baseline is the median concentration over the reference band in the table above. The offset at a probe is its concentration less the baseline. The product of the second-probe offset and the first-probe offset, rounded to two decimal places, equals -0.57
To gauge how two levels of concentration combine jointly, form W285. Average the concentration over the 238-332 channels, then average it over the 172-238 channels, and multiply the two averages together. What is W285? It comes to 461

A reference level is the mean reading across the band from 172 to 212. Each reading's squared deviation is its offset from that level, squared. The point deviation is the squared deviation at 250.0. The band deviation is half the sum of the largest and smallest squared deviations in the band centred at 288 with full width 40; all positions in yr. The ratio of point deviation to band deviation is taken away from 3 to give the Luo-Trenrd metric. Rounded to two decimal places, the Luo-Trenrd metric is 3.00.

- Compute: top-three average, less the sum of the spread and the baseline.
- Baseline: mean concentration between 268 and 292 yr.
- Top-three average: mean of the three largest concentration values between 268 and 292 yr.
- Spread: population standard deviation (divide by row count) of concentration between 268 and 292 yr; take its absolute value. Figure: -0.07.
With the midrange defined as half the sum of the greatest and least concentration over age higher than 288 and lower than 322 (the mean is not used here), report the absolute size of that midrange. 17.3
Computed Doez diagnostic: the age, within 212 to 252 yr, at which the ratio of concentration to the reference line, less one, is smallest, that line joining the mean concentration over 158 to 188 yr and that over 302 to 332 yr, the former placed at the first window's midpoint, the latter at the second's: 215.0 yr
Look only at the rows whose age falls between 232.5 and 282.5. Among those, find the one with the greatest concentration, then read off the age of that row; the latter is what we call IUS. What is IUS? 245.0 yr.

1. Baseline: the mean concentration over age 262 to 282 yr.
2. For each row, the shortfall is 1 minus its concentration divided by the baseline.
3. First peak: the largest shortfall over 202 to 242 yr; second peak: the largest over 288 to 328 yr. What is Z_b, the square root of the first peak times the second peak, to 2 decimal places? 0.10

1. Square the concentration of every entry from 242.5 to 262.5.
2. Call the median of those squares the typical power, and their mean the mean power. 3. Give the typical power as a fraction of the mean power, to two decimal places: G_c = 1.00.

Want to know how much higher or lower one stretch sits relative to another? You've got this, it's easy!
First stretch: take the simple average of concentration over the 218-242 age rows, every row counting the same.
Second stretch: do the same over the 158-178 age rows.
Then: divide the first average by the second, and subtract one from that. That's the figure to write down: 0.002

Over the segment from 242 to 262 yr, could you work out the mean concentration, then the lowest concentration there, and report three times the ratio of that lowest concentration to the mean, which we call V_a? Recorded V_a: 2.94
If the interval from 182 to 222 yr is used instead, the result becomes 2.95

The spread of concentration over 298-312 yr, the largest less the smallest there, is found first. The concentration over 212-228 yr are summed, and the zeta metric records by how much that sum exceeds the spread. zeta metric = 63.3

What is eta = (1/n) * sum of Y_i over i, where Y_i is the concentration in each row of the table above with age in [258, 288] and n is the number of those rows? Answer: 22.4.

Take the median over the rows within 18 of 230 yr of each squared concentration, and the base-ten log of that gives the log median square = 2.70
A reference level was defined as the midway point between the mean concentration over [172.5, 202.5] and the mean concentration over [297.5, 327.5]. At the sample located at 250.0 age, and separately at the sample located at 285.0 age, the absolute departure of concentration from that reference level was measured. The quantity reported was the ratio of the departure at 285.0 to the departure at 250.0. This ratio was 1.09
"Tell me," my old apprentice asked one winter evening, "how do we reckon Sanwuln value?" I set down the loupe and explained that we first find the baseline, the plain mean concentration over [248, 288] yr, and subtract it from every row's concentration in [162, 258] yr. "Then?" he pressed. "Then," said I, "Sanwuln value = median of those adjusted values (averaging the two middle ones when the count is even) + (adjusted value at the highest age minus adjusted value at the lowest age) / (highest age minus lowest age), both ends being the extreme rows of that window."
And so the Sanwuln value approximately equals -0.04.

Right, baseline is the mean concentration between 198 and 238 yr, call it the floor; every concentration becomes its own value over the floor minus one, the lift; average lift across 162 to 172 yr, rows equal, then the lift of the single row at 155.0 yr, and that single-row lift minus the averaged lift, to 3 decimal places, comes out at 0.000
